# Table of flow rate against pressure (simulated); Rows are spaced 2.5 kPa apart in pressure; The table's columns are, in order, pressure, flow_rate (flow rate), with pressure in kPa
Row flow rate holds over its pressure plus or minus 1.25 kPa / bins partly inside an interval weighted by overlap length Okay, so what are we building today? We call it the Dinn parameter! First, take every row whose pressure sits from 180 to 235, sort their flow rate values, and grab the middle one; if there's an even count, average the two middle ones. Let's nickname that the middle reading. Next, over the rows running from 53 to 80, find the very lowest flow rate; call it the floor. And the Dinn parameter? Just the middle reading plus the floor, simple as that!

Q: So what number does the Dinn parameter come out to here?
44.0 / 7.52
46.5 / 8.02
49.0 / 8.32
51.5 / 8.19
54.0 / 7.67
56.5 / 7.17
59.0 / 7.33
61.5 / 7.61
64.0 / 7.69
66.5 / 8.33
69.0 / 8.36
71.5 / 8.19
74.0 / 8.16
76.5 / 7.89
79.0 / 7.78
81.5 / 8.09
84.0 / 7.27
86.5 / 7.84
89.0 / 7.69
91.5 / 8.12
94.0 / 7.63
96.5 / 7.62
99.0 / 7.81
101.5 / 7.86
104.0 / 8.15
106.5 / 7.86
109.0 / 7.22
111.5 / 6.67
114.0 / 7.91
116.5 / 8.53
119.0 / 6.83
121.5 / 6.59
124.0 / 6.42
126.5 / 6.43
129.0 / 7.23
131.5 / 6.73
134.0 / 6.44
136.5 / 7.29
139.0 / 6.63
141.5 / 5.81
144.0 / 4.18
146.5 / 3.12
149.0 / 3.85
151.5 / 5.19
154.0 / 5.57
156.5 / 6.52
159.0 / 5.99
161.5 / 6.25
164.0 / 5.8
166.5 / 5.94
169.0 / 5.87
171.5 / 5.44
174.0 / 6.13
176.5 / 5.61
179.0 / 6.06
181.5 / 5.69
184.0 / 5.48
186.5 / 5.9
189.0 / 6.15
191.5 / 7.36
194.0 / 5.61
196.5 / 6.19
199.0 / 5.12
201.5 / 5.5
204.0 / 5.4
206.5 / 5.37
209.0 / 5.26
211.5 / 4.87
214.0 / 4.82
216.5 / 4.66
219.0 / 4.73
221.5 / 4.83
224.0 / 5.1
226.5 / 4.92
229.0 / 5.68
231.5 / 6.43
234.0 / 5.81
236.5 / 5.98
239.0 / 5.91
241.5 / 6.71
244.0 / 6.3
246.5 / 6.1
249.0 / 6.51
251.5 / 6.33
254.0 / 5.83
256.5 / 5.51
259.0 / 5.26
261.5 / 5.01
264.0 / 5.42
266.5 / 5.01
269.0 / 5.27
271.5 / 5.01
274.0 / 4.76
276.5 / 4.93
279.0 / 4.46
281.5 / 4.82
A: 13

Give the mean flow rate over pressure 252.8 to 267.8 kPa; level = 5.3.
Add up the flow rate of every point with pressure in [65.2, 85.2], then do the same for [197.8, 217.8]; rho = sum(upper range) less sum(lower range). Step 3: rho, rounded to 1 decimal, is -23.1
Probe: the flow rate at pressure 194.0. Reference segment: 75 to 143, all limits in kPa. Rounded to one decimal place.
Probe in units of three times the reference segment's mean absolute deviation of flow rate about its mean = 3.2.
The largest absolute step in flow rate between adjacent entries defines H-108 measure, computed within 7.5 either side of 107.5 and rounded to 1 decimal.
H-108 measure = 1.2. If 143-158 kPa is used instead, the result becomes 1.3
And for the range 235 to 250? 0.8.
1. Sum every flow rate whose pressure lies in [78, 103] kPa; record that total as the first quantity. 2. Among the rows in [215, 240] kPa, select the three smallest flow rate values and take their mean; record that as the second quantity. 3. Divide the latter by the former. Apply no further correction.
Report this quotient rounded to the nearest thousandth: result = 0.061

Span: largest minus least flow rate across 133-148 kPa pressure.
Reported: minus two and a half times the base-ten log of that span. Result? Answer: -1.55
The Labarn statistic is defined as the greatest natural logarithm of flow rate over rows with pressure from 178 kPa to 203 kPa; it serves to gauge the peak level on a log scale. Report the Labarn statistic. 2.00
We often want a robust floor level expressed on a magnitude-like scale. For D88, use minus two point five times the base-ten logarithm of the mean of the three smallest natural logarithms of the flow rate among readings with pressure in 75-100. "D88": -0.76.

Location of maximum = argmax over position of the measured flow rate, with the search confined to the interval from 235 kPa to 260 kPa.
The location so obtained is 241.5 kPa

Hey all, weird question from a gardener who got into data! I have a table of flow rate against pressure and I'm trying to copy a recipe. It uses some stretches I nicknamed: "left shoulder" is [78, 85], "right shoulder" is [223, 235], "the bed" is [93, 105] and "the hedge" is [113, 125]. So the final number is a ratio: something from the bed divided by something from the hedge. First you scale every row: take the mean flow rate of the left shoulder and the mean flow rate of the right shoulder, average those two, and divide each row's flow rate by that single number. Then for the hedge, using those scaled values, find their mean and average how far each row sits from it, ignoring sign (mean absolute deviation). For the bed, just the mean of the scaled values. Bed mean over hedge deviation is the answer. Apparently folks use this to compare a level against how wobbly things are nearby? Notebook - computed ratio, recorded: 10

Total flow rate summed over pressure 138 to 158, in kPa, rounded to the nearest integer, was 41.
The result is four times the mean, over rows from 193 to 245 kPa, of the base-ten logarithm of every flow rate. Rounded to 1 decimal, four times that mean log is 2.9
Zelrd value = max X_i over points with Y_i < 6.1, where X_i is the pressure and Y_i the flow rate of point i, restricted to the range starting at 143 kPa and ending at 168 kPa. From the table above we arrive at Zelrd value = 166.5 kPa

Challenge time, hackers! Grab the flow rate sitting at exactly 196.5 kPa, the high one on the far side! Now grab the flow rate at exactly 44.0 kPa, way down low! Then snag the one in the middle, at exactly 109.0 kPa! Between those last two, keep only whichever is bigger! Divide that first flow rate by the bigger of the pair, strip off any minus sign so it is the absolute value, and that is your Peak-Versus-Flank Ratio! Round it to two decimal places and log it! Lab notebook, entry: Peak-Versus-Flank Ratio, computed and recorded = 0.82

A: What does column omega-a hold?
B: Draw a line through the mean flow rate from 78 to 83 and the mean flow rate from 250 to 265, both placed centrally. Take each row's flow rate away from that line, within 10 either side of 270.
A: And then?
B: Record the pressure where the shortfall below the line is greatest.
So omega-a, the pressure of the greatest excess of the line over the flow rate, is 279.0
